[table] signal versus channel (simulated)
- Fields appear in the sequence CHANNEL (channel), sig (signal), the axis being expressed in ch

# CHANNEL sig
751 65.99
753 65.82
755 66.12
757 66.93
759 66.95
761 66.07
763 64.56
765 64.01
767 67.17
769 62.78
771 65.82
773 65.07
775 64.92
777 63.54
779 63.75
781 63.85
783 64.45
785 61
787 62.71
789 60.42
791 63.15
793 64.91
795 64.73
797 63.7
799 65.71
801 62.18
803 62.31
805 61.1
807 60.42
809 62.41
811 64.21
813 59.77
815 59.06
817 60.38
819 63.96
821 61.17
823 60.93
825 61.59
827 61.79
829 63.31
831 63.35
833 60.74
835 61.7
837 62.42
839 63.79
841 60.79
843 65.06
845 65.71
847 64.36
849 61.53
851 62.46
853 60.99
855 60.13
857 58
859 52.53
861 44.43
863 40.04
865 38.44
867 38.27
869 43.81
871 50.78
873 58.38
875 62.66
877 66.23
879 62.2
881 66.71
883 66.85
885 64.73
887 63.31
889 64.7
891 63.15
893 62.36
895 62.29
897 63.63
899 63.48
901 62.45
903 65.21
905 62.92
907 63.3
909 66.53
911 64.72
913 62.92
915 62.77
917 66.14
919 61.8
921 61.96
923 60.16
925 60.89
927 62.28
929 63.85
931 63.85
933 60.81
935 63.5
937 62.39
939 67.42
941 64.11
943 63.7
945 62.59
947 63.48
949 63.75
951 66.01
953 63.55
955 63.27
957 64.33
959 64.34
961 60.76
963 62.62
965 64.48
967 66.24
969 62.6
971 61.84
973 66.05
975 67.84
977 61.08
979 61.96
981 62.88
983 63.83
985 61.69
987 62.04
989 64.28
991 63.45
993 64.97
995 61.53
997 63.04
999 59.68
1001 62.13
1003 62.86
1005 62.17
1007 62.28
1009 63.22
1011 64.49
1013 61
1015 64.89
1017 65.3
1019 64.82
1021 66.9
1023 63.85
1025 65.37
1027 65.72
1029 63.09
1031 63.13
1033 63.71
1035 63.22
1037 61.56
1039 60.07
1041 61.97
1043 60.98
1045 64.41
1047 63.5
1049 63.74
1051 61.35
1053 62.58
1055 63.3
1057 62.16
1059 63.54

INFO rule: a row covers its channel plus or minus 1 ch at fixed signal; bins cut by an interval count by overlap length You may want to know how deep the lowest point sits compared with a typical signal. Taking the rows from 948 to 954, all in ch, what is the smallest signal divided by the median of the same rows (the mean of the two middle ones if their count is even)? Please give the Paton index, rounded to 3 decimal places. 0.997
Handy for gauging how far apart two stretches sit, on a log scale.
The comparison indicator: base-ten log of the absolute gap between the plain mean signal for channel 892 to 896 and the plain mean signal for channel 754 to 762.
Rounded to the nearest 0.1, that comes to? 0.6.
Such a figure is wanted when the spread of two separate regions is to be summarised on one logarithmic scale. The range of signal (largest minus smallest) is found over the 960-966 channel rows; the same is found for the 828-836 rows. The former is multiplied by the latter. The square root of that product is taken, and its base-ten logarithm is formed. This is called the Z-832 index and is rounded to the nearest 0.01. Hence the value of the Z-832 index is 0.49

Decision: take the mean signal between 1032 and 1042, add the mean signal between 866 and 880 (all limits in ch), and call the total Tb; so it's 117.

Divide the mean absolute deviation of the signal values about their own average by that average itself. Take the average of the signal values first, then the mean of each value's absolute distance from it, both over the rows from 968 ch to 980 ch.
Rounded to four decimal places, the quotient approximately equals 0.0355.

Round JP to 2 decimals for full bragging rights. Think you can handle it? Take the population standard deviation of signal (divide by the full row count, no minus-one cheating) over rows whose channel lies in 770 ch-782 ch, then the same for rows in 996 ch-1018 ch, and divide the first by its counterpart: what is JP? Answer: 0.52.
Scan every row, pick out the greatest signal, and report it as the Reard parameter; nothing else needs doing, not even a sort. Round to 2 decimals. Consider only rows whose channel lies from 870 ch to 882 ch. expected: 66.71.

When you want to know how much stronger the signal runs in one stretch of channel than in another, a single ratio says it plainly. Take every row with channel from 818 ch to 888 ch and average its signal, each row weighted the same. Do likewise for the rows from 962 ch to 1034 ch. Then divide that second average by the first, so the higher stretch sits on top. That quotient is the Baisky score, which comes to 1.08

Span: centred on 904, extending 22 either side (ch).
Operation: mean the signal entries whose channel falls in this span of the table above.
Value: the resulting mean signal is 63.5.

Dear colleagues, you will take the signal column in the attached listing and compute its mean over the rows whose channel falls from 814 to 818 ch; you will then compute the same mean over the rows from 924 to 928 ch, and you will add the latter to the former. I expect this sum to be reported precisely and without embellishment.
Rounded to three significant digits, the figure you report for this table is 121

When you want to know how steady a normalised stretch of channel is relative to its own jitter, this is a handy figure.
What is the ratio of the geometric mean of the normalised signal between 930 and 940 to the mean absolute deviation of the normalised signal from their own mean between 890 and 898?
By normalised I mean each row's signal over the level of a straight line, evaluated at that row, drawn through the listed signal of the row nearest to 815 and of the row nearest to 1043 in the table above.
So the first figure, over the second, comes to 119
